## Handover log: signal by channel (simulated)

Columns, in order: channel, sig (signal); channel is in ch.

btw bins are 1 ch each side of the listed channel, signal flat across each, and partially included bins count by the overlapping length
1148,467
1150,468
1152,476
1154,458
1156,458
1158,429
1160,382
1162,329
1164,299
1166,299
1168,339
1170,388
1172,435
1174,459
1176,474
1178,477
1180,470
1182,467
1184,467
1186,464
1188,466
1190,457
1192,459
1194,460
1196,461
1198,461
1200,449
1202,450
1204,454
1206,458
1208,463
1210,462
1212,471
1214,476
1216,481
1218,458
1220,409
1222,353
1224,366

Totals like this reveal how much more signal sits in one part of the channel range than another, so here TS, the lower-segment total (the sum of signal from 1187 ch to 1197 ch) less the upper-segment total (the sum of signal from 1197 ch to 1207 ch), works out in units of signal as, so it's 31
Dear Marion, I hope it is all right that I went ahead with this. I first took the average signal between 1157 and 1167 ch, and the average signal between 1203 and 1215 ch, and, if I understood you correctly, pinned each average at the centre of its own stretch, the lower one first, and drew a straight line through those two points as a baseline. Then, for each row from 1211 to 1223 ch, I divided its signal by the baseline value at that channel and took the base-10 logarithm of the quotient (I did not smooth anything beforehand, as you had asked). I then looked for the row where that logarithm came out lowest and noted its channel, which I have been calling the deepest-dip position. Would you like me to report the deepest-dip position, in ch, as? 1222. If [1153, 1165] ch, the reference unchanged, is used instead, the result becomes 1164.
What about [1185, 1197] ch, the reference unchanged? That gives 1196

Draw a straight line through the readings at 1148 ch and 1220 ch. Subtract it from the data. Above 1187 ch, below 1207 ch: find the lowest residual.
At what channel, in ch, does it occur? 1190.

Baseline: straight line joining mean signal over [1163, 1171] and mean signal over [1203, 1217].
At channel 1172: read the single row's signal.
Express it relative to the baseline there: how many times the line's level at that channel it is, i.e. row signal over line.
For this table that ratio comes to 1.25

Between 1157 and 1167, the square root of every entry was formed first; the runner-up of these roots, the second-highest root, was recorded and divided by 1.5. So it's 13.0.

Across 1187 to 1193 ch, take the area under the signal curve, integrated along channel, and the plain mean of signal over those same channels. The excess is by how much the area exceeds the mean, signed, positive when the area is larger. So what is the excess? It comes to 2303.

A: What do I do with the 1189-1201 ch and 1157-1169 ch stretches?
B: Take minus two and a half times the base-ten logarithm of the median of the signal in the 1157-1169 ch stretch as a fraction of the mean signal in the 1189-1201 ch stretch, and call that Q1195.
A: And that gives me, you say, 0.34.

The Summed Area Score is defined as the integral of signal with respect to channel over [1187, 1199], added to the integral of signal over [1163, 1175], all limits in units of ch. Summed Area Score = 9966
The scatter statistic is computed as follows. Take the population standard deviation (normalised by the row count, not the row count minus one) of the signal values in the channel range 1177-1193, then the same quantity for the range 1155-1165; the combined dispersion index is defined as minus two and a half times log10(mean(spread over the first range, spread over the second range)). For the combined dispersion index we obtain -3.8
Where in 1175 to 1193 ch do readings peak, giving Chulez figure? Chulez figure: 1178 ch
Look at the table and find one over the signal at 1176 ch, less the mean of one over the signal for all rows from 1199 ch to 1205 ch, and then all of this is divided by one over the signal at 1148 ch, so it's -0.050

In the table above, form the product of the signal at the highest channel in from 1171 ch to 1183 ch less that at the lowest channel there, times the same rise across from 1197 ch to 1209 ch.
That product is 64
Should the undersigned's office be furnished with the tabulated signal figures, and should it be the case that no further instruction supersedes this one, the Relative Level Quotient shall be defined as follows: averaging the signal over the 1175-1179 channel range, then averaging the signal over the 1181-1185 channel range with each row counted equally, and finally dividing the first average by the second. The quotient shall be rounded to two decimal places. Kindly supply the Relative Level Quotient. 1.02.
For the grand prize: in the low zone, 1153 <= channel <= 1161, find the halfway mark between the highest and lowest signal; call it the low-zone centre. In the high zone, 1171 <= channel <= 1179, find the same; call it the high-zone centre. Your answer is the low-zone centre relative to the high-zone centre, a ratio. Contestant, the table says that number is 0.92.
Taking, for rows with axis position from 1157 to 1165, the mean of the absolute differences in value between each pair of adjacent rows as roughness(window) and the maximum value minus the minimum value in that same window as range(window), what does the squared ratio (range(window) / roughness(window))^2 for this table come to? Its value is 9.0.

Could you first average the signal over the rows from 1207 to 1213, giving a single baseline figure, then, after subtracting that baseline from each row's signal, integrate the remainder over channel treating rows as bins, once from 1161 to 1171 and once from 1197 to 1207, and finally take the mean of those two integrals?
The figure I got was -727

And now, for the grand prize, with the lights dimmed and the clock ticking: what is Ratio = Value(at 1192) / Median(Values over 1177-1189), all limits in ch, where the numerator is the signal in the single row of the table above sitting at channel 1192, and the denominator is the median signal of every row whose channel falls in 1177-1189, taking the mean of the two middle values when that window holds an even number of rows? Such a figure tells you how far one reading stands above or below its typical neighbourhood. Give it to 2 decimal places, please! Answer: 0.98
